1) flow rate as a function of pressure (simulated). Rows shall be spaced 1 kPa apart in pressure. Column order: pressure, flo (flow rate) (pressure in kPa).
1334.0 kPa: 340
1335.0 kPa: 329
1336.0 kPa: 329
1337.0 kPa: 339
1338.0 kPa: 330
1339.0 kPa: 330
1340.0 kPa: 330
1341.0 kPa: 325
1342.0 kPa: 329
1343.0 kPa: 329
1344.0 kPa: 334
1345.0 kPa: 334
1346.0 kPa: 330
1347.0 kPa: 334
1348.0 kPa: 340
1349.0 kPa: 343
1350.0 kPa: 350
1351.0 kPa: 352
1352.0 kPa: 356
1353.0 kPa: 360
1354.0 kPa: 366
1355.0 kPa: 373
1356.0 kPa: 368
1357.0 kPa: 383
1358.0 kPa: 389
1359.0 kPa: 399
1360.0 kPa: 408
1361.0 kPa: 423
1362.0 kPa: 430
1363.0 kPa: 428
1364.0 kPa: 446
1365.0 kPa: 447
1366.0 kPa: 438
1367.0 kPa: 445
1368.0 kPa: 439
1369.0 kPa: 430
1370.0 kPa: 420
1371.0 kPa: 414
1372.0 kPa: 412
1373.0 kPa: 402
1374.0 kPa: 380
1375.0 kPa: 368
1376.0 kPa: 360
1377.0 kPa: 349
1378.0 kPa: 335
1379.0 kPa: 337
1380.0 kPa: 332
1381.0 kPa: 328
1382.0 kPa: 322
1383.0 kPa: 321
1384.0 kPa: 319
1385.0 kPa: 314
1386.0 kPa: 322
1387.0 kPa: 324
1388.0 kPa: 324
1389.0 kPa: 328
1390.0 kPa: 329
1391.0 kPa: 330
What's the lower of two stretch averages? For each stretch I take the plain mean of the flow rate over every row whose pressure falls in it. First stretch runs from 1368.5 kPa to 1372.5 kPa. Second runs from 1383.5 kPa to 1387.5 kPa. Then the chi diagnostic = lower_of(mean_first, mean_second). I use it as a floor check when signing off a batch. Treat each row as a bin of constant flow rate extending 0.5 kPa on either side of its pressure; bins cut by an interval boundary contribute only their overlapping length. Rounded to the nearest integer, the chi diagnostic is 320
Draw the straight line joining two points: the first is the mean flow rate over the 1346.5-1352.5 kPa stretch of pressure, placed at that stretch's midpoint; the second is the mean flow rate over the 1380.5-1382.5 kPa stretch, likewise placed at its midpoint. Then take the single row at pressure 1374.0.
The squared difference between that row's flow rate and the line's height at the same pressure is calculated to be 2512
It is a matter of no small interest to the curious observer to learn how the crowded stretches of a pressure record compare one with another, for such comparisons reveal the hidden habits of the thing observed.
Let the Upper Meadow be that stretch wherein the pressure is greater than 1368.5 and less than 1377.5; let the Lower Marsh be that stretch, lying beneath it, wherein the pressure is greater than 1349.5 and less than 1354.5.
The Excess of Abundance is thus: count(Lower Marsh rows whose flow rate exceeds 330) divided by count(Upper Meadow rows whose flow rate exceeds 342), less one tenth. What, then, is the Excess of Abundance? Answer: 0.46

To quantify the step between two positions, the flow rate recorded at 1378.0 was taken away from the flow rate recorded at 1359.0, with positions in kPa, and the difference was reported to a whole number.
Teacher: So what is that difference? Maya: 64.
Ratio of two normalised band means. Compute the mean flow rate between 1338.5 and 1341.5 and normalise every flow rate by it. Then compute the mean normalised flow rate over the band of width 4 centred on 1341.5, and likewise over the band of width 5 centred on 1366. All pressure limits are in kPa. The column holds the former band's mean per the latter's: 0.74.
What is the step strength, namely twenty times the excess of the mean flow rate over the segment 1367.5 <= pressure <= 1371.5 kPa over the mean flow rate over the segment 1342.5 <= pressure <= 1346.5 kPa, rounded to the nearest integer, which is 1880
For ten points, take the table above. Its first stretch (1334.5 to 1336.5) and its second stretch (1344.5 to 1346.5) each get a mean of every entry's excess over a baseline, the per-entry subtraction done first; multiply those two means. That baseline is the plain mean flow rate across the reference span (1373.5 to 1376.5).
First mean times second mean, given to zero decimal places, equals 1506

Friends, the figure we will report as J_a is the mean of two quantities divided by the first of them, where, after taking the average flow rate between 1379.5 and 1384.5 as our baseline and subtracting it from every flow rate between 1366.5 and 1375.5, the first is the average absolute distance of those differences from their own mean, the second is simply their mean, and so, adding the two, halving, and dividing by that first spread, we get 2.8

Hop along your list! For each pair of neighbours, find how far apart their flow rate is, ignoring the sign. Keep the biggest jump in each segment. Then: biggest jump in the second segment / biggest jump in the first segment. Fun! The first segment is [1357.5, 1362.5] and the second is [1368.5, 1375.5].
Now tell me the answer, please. 1.5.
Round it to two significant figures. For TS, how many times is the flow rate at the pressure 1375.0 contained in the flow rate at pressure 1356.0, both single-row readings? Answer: 1.0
